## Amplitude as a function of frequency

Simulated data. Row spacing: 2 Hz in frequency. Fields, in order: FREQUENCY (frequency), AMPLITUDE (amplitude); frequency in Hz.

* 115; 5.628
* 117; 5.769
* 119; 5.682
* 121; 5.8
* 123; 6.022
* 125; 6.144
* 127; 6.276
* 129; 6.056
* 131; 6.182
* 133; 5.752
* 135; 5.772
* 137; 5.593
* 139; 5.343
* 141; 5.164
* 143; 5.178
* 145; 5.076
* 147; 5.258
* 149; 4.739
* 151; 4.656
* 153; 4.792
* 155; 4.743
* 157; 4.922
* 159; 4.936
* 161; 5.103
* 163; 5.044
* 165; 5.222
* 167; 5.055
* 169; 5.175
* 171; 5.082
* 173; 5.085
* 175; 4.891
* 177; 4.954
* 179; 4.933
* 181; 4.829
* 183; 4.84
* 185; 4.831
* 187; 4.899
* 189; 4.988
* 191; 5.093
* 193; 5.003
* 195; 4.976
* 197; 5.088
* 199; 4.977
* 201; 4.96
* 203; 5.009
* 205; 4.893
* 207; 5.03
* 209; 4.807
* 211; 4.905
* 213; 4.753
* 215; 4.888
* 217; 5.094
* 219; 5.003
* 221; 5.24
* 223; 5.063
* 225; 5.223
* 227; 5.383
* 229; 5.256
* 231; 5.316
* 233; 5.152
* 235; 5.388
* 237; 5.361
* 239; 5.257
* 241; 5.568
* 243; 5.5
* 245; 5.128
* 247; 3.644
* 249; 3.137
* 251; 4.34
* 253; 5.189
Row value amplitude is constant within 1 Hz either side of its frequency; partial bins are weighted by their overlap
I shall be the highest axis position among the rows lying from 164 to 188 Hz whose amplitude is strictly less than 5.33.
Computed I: 187 Hz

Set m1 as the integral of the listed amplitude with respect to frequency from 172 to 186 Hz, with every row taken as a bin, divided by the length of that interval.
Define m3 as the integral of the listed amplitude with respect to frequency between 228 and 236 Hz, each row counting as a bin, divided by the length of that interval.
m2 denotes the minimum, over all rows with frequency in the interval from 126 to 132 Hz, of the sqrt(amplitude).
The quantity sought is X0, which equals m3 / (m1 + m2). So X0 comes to 0.72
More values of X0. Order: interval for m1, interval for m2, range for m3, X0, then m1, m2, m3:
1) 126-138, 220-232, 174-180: 0.60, 5.9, 2.25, 4.93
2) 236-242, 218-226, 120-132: 0.80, 5.4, 2.24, 6.08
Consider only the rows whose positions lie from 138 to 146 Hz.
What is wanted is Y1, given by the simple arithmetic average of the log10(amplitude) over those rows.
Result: 0.715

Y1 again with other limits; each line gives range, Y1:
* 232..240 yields 0.723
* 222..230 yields 0.719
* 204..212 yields 0.691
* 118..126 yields 0.772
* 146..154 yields 0.686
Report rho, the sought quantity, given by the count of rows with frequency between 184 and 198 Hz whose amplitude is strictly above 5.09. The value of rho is 1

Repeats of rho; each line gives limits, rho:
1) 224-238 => 7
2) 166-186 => 1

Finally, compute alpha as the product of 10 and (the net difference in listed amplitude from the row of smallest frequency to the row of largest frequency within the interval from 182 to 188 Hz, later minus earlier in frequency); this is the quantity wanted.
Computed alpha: 0.6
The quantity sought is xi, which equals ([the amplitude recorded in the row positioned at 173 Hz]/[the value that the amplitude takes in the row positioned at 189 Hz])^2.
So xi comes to 1.04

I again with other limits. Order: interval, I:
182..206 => 205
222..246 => 245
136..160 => 159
